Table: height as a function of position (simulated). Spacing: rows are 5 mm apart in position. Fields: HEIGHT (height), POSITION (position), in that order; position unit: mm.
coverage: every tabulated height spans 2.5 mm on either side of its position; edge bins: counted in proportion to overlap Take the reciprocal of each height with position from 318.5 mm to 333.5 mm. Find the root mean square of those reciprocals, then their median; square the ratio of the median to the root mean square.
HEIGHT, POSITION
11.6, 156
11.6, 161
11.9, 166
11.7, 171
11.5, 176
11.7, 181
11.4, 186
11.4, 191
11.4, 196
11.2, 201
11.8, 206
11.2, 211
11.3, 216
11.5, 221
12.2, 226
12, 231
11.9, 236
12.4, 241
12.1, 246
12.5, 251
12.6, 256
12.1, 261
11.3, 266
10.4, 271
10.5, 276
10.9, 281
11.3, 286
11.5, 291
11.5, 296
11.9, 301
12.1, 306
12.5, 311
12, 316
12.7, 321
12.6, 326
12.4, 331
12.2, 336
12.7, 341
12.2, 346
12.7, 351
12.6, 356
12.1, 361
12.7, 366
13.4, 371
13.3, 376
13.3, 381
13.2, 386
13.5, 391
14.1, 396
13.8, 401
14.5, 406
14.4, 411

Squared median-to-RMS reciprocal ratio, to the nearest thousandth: 0.994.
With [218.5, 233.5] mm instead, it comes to 0.982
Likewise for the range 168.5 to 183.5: 0.988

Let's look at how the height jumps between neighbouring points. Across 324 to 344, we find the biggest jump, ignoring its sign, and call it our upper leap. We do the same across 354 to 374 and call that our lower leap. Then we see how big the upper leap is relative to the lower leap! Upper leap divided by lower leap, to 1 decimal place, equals 0.7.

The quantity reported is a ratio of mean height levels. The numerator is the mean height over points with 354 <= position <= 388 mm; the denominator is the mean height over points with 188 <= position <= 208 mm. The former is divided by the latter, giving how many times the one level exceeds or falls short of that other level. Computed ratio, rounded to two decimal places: 1.13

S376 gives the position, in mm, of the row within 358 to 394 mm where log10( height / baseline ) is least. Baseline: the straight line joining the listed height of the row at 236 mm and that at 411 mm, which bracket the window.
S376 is 361 mm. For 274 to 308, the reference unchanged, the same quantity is 276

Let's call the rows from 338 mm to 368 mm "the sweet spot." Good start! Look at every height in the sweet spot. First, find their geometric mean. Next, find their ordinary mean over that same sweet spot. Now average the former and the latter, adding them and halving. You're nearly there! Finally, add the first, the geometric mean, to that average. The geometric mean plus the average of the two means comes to 25.0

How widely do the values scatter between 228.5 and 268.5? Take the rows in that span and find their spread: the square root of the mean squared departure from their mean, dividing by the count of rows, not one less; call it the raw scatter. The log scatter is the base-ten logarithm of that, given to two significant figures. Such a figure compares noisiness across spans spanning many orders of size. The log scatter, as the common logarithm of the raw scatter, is -0.41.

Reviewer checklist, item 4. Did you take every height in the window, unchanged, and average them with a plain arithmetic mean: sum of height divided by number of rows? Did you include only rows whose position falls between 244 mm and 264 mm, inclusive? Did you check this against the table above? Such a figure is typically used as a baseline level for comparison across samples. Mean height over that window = 12.3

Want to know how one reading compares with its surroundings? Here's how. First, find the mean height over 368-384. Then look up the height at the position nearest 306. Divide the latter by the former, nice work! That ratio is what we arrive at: 0.91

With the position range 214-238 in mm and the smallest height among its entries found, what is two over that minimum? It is 0.177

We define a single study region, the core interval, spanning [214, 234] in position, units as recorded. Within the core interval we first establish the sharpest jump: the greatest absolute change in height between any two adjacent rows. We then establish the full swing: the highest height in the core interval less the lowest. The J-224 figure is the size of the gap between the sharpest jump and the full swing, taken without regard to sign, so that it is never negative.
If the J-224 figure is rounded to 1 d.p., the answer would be 0.2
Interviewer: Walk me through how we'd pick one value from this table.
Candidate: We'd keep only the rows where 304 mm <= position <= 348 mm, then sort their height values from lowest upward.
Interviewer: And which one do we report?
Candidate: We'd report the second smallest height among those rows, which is 12.1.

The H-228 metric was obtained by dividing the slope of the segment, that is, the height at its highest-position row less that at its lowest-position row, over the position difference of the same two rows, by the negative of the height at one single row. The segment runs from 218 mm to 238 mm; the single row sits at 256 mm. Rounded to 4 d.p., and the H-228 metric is -0.0021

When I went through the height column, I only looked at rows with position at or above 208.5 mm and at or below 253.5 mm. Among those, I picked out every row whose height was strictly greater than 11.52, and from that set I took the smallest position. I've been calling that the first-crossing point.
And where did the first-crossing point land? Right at 226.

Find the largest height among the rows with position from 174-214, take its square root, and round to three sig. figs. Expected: 3.44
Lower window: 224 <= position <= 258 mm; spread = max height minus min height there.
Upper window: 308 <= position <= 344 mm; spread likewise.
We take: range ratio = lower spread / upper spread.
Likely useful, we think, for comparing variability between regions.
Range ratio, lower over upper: 1.0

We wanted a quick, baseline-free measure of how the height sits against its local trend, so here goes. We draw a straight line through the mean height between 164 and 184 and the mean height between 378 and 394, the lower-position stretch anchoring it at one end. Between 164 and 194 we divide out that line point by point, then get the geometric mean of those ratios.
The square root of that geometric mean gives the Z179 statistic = 0.99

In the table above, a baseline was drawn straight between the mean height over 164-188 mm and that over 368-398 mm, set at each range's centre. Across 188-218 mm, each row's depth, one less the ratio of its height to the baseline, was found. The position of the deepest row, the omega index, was 211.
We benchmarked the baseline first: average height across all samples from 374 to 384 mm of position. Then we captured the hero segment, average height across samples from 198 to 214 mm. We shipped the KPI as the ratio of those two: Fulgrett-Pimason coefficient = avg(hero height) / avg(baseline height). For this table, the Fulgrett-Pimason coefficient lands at 0.86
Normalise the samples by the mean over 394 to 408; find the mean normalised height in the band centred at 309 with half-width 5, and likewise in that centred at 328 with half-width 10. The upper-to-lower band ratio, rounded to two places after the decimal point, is 1.01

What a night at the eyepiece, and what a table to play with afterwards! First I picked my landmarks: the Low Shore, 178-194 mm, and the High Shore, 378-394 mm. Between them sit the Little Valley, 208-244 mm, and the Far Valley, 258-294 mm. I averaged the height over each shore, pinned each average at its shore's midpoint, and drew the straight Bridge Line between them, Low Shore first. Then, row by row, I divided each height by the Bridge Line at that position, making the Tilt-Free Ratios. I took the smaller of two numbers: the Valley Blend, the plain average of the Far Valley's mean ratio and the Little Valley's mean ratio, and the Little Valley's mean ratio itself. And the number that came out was 0.949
